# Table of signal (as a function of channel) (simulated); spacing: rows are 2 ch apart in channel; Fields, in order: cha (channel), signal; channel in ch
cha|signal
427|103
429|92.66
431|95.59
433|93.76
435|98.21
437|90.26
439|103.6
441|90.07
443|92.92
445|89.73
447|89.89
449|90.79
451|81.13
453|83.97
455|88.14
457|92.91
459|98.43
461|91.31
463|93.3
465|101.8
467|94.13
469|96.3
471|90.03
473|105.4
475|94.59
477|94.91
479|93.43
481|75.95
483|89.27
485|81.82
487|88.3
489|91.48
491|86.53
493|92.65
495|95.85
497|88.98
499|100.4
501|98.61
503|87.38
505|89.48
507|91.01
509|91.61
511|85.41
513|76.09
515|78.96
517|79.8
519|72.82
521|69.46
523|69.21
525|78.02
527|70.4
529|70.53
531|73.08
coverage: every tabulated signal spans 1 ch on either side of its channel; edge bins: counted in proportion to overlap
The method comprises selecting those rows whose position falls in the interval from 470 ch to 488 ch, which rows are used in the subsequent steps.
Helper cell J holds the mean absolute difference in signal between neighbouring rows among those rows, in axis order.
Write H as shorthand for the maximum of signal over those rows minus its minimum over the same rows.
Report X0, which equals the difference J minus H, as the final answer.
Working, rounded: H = 29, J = 9.1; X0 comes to -20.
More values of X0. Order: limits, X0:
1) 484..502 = -13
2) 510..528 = -11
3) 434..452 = -16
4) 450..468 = -15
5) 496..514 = -19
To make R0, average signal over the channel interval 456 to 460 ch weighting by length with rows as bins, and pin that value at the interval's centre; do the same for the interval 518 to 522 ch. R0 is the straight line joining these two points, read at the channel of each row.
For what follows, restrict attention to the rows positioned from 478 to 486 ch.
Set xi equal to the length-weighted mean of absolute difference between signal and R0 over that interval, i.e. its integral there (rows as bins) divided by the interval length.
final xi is 5.8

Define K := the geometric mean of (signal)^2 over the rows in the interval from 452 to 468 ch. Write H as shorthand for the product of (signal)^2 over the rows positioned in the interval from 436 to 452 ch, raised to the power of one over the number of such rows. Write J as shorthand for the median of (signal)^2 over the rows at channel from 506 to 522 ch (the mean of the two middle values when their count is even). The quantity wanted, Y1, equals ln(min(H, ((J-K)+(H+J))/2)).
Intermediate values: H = 8258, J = 6301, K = 8622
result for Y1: 8.72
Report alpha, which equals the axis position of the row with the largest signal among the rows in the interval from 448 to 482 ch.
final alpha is 473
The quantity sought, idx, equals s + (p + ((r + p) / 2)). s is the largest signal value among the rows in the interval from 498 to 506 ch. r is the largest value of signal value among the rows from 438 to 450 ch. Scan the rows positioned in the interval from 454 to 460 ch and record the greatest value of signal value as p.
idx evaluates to 300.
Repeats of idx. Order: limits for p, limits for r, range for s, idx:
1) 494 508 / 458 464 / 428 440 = 303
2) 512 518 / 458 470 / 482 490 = 262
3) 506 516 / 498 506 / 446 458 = 281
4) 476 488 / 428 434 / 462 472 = 292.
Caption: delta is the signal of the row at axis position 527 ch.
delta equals 70.4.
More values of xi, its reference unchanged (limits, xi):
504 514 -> 11.2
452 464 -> 5.4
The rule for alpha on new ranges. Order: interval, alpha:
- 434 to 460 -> 439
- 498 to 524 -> 499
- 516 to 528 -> 517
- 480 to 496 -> 495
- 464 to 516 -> 473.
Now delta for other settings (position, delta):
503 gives 87.38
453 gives 83.97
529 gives 70.53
